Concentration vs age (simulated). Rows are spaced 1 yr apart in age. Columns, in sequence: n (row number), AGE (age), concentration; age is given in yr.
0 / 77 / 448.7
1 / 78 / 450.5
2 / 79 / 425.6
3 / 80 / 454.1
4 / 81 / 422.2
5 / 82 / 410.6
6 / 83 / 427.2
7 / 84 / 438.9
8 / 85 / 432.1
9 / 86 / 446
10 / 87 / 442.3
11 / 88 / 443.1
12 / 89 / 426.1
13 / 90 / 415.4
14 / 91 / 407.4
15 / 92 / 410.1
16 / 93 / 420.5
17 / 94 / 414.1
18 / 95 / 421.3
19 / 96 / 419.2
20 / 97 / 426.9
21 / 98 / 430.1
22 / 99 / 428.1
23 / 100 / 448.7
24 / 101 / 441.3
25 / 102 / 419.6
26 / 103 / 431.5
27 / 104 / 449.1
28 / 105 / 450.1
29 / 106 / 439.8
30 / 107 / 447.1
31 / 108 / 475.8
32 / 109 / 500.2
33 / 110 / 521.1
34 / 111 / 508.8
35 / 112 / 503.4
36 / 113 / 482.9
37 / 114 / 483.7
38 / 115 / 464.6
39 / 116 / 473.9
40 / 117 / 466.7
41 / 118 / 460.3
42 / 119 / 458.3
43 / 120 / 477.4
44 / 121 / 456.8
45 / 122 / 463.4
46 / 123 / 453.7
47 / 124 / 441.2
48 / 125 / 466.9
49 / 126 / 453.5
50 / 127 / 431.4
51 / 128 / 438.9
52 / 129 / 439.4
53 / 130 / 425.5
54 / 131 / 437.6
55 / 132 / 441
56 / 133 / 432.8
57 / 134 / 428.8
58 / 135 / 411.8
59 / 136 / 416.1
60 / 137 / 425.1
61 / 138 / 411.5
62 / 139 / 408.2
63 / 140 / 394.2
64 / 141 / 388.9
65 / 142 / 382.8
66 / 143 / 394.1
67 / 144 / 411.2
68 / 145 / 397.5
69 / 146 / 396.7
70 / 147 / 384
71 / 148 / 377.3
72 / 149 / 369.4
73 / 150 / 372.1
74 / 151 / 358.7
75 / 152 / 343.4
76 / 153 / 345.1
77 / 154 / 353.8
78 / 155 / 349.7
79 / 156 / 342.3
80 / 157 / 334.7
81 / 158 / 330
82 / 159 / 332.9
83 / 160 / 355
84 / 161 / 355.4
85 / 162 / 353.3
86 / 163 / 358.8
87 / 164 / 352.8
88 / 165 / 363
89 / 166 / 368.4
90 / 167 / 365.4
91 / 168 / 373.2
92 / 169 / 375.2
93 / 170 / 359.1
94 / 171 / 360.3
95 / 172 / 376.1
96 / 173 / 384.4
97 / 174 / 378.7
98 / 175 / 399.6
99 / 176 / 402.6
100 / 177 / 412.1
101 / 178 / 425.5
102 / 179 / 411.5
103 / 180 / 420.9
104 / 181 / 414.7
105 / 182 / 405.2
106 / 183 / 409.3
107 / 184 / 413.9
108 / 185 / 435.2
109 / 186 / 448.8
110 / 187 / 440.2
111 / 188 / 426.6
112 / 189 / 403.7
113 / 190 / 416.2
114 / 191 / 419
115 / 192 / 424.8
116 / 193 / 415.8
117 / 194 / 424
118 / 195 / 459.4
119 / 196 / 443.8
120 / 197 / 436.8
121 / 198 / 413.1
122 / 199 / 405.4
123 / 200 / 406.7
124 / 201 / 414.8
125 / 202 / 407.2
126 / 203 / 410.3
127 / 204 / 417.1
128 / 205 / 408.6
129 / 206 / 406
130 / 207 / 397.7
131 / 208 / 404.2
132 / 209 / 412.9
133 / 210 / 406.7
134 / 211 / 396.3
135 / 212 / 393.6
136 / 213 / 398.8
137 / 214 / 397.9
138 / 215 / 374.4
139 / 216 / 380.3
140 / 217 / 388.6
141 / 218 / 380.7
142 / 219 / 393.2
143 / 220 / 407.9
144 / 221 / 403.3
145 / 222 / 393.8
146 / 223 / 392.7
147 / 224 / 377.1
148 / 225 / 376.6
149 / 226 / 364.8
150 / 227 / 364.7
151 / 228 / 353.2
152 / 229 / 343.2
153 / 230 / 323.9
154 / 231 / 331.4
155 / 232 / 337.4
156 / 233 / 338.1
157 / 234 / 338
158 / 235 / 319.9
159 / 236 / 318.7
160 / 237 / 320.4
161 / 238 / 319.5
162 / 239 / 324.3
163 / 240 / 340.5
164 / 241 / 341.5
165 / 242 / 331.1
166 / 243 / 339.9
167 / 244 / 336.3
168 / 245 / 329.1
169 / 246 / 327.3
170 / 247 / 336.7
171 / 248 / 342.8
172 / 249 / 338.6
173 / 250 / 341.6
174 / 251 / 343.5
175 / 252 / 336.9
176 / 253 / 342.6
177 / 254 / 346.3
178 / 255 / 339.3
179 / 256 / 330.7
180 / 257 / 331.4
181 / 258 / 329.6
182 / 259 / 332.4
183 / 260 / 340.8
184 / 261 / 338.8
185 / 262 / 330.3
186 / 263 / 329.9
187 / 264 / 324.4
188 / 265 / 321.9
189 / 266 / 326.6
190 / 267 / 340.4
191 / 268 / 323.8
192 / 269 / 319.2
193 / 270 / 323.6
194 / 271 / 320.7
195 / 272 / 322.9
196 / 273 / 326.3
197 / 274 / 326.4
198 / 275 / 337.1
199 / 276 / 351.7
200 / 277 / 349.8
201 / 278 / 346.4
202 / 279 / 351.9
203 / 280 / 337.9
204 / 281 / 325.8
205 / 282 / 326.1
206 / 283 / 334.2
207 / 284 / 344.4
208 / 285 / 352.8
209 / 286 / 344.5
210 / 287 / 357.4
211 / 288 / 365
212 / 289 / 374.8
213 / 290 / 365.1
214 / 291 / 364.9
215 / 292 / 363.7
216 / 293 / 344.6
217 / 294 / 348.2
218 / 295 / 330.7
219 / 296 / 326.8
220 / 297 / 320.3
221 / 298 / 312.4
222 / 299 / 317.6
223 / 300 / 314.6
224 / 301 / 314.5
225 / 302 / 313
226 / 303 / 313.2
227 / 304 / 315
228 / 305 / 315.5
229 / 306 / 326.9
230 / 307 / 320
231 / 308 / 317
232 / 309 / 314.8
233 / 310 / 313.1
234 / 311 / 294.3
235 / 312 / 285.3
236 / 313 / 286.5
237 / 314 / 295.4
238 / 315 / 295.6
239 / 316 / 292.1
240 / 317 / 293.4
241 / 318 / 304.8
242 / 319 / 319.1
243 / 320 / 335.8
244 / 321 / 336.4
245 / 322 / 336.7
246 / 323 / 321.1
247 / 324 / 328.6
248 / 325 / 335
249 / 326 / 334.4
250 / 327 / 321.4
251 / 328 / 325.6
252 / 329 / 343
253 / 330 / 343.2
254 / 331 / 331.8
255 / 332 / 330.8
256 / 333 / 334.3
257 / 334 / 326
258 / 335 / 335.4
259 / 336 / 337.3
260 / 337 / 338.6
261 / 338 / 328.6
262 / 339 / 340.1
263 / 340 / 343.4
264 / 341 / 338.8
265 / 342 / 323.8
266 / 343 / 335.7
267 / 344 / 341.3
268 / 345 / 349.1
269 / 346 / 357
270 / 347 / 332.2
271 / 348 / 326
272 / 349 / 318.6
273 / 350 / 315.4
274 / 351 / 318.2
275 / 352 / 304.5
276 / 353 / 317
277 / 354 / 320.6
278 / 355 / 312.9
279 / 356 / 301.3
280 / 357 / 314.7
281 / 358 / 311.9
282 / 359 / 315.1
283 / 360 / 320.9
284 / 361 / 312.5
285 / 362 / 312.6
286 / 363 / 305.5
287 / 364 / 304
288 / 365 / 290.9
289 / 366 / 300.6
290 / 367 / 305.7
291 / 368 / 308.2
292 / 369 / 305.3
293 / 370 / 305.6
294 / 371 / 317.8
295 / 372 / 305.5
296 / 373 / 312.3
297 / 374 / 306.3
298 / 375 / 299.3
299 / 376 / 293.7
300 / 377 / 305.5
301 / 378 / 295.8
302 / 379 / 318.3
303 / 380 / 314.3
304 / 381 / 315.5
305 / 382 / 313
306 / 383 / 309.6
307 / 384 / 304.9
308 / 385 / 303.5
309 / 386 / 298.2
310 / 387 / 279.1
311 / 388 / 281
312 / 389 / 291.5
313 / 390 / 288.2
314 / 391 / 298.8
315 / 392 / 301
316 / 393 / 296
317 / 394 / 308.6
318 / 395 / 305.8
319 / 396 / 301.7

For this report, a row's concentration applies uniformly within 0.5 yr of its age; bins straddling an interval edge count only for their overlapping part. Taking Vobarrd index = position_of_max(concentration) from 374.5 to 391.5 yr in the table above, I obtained 379 yr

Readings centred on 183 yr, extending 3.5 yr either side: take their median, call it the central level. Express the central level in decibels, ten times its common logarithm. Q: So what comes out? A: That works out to 26.2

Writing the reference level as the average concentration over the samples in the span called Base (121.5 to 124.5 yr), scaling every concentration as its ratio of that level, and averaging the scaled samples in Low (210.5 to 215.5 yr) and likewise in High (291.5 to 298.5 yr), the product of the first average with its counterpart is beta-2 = 0.641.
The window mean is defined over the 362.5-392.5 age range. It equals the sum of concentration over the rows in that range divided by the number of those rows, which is 303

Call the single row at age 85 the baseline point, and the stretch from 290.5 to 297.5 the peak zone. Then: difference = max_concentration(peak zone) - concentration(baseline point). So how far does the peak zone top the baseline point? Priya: -67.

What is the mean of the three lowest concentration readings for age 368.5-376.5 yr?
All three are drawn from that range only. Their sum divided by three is 299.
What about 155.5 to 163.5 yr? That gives 333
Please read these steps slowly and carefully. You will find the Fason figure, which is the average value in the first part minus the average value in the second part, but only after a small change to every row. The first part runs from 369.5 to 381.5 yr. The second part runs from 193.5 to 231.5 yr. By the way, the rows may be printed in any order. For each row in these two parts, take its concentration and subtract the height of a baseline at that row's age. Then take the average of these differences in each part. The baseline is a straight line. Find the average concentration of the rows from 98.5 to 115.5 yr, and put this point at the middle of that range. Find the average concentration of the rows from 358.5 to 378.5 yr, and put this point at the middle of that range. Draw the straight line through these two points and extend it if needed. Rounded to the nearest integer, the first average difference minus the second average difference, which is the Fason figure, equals 11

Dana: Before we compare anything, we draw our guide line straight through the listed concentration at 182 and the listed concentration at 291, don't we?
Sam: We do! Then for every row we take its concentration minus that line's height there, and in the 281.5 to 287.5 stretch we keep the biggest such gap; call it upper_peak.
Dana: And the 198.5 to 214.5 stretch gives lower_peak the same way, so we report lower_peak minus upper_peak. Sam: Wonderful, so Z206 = 29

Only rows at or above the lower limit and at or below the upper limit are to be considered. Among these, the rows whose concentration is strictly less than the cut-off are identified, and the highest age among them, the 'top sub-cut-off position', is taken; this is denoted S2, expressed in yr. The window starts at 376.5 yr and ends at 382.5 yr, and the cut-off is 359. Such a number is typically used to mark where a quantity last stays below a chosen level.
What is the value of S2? 382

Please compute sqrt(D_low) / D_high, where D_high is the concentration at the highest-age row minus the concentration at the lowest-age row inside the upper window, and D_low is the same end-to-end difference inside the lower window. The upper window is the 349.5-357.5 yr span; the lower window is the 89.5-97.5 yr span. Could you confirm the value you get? -4.8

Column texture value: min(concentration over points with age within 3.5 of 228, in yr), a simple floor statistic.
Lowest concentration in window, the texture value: 323.9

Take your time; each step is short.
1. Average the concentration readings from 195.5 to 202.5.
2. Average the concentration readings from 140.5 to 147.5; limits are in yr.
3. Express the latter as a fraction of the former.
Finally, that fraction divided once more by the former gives 0.0022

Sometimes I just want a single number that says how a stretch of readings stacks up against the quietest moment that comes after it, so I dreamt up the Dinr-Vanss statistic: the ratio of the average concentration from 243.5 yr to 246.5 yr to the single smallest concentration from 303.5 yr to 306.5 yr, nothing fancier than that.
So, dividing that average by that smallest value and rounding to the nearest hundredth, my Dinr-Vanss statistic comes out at 1.05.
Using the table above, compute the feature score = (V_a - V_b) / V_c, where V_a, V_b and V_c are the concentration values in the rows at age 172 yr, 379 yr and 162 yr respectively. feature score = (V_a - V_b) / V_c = 0.16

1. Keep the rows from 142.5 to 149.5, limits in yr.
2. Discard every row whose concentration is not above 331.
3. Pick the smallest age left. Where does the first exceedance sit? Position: 143 yr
